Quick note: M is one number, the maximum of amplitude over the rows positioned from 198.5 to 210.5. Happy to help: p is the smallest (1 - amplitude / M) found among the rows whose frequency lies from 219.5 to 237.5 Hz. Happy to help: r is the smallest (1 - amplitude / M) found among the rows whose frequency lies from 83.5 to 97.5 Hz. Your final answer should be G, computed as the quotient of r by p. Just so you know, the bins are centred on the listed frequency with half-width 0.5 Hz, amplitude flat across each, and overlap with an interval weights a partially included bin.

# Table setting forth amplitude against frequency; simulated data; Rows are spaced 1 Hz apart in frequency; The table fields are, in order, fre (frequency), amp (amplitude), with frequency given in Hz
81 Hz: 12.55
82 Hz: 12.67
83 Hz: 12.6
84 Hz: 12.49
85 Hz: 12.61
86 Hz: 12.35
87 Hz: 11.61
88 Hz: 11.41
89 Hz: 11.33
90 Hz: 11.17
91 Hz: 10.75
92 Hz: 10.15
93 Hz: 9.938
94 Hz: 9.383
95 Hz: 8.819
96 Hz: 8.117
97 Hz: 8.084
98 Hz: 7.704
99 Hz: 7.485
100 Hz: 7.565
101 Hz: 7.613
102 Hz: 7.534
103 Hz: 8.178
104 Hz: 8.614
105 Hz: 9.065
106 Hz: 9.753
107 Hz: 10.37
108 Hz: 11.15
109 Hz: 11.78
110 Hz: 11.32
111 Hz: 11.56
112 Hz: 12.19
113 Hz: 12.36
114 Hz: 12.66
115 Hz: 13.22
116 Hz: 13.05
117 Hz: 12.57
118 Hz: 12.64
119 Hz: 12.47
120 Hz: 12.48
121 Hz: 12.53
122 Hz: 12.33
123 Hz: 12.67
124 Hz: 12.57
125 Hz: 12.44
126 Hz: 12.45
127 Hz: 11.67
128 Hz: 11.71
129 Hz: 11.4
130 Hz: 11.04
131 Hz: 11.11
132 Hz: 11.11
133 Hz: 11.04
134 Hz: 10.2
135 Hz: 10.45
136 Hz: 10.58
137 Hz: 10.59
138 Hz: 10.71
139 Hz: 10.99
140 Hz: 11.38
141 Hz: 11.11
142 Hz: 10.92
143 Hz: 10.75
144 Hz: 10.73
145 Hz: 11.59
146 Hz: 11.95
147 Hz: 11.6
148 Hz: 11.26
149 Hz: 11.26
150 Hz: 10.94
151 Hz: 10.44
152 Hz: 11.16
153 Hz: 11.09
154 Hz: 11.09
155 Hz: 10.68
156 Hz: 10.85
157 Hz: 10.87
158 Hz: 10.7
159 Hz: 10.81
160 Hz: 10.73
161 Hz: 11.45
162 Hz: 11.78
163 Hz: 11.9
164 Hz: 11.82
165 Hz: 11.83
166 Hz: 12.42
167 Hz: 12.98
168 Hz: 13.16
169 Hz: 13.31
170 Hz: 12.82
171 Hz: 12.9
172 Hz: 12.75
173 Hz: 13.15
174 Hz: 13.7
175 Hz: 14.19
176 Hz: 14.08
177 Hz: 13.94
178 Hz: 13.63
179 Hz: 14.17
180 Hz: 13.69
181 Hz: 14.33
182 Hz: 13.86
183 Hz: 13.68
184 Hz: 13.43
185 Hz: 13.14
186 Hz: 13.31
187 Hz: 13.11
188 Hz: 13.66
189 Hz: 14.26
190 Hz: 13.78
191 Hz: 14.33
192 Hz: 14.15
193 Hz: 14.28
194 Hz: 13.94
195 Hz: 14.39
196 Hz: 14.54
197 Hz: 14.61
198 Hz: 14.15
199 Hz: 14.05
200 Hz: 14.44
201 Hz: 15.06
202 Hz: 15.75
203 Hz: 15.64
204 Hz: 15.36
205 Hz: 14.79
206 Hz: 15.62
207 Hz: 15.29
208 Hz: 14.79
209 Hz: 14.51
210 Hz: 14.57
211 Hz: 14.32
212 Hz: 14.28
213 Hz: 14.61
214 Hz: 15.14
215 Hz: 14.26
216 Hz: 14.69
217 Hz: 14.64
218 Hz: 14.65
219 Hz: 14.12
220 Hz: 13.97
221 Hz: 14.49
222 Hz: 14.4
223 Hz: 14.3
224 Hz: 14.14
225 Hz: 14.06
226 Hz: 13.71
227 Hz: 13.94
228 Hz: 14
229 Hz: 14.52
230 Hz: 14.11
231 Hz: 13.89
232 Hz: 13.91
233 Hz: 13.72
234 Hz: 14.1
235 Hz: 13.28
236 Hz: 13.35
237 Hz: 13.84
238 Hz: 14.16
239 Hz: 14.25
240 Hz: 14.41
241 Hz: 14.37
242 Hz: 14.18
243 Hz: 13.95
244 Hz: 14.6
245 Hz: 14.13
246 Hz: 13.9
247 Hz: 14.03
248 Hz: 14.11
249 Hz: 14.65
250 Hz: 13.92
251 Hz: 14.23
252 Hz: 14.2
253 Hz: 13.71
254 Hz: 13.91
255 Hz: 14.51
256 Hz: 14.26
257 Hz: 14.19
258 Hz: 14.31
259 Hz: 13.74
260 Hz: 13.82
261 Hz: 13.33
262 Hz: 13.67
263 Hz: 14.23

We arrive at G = 2.6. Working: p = 0.078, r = 0.20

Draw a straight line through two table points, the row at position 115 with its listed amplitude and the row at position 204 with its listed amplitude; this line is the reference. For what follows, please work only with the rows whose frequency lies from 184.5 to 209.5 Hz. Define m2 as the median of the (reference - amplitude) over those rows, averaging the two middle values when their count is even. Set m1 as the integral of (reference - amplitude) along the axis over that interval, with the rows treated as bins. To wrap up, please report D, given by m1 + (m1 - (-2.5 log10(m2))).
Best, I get 37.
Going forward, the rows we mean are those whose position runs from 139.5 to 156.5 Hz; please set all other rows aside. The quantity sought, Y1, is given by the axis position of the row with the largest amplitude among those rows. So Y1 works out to 146 Hz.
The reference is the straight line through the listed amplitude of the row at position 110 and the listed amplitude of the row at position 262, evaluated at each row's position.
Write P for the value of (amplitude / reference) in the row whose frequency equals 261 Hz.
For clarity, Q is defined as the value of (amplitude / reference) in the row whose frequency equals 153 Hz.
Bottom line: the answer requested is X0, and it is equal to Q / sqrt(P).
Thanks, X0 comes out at 0.94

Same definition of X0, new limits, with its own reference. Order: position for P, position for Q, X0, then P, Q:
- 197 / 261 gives 0.91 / 1.15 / 0.98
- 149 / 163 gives 1.01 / 0.94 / 0.98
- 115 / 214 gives 1.09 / 1.16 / 1.17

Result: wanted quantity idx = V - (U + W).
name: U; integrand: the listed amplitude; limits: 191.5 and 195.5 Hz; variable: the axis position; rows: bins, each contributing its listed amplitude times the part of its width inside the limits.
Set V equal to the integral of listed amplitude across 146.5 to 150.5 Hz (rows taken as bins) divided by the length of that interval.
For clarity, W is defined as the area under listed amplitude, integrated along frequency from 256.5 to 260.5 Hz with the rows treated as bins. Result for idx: -102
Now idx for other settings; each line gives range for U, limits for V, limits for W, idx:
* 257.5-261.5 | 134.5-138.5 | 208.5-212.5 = -102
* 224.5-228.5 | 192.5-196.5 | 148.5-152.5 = -85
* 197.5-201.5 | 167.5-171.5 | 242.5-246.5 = -101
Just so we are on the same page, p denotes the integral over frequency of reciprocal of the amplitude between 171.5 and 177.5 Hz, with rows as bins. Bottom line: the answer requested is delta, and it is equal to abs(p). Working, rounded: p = 0.441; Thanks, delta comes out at 0.441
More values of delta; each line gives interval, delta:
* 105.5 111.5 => 0.548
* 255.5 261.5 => 0.431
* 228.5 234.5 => 0.427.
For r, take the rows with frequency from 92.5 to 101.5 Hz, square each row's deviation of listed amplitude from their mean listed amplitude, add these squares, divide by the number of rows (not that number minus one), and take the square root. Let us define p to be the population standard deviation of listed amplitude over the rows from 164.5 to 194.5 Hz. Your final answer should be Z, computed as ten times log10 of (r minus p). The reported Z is -7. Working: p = 0.61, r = 0.83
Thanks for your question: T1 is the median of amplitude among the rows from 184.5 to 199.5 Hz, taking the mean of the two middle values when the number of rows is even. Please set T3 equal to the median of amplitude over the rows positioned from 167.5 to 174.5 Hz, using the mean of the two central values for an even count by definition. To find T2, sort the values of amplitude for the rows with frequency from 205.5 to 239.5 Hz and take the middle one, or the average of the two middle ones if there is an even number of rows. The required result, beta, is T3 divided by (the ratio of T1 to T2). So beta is 13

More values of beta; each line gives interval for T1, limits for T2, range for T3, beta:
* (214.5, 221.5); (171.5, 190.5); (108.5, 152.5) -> 11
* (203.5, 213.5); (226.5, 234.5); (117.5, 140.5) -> 11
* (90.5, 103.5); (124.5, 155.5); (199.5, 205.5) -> 21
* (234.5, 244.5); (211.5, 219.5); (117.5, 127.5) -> 13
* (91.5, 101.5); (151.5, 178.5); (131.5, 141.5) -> 16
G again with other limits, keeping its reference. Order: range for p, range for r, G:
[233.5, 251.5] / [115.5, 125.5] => 2.5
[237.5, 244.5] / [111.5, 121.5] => 2.2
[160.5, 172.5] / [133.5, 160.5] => 1.6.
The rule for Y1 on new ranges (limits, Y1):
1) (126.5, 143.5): 128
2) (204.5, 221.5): 206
